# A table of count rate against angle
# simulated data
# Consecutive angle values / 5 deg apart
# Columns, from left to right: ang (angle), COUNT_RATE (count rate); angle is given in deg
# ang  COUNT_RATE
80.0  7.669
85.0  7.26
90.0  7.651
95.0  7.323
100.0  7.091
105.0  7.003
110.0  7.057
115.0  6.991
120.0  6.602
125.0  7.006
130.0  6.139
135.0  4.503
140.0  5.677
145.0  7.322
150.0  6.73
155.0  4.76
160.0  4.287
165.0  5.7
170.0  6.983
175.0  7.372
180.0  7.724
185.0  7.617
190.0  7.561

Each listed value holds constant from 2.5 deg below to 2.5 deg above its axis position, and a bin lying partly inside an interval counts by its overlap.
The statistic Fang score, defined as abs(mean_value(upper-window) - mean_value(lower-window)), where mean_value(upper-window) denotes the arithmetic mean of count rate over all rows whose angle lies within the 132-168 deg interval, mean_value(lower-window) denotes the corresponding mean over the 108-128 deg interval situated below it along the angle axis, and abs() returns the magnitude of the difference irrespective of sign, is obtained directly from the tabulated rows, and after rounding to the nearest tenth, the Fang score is 1.3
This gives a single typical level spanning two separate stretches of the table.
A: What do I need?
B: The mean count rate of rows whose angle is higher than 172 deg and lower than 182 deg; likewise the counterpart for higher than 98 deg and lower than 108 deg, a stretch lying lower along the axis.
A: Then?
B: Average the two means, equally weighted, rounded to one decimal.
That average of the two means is 7.3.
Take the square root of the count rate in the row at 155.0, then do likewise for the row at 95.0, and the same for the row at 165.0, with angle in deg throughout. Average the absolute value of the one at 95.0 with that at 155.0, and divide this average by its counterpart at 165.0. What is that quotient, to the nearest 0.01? 1.02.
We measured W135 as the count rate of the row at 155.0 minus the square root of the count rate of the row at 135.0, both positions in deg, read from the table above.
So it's 2.6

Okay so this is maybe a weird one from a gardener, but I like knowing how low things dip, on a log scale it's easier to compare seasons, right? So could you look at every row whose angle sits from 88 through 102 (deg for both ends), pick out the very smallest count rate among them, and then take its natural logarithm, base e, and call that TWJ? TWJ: 1.96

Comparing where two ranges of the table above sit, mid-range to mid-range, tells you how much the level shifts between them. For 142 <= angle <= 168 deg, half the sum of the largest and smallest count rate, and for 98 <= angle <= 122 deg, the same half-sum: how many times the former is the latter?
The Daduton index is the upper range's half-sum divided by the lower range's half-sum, 0.85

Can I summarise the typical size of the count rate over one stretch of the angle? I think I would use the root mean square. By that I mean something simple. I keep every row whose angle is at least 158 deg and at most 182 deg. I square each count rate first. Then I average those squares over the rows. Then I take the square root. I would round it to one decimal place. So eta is 6.5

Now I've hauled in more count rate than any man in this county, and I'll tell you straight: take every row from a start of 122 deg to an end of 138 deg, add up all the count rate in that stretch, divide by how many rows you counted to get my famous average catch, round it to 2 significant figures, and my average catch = 5.9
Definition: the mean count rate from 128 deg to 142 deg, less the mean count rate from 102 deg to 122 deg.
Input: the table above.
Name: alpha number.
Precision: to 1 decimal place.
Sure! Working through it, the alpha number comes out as -1.5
